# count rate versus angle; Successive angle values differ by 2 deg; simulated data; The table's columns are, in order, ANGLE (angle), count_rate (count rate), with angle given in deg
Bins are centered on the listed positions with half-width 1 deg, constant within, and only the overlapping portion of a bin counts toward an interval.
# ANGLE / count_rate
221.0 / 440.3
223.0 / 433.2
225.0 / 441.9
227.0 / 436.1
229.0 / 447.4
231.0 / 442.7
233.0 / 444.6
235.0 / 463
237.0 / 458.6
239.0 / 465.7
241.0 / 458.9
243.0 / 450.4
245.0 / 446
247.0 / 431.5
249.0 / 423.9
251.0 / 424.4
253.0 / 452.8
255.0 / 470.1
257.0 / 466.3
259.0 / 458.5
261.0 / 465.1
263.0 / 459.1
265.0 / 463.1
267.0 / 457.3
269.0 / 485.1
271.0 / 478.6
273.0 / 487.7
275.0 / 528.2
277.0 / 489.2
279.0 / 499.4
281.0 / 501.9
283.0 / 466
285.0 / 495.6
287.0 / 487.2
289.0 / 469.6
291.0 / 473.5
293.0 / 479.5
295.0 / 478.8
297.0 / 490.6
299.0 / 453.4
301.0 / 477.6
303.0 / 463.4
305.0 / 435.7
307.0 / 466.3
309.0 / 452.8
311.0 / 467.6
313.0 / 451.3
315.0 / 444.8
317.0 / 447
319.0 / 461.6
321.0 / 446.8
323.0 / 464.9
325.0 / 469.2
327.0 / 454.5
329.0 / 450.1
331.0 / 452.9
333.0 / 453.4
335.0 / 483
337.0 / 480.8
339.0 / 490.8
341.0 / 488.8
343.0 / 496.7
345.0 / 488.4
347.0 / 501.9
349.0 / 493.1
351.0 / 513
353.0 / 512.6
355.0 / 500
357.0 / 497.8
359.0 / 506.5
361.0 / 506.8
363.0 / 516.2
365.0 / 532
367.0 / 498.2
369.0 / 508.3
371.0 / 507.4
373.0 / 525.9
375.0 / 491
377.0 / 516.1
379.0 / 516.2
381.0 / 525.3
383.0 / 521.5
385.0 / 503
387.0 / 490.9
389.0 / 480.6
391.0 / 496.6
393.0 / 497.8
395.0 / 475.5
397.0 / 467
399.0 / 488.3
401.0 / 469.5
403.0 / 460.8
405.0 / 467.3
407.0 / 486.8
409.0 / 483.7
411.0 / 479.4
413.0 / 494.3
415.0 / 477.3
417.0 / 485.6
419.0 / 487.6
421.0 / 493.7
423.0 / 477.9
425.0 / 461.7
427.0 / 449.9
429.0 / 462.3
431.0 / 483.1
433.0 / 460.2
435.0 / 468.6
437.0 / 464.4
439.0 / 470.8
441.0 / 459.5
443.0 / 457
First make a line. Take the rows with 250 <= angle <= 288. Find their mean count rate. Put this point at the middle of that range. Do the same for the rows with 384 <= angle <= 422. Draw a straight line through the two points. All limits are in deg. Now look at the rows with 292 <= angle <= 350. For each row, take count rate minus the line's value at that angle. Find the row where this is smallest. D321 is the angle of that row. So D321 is 305.0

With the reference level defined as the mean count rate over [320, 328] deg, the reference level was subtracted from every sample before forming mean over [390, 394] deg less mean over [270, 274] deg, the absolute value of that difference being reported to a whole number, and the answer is 14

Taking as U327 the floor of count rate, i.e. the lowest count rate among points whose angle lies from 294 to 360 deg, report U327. 435.7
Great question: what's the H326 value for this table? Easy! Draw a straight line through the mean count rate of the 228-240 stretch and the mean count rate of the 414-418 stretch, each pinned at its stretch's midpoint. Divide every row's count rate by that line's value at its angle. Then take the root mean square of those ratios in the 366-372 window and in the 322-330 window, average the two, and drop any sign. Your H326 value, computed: 1.02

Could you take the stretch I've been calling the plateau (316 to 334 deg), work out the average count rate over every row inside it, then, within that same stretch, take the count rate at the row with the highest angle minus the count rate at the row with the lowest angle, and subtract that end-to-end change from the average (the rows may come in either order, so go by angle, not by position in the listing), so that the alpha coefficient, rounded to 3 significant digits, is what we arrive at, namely 449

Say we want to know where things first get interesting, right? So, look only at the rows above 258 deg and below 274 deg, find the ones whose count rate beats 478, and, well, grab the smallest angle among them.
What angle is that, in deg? 269.0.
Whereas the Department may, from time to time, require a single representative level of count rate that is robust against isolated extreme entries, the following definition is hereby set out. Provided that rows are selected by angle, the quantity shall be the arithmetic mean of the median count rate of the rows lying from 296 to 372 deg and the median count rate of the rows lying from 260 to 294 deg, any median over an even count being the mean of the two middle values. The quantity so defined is 481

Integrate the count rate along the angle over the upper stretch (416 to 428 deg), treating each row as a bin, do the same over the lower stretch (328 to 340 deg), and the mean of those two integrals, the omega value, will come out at 5667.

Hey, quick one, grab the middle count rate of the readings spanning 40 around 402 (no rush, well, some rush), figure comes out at 486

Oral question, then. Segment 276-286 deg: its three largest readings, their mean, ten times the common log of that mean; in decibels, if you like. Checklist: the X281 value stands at 27.0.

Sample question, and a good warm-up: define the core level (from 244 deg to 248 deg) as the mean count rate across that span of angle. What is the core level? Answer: 439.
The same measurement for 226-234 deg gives 443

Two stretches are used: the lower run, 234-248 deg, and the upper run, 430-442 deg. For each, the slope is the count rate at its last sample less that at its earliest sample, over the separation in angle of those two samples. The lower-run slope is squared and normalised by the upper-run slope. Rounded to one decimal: -2.9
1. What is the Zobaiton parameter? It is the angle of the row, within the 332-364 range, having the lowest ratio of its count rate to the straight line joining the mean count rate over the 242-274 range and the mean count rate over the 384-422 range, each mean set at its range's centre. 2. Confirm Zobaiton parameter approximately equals 333.0 deg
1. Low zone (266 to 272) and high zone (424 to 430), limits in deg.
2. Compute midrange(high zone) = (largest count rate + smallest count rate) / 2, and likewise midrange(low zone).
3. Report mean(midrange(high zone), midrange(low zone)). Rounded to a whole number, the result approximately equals 464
